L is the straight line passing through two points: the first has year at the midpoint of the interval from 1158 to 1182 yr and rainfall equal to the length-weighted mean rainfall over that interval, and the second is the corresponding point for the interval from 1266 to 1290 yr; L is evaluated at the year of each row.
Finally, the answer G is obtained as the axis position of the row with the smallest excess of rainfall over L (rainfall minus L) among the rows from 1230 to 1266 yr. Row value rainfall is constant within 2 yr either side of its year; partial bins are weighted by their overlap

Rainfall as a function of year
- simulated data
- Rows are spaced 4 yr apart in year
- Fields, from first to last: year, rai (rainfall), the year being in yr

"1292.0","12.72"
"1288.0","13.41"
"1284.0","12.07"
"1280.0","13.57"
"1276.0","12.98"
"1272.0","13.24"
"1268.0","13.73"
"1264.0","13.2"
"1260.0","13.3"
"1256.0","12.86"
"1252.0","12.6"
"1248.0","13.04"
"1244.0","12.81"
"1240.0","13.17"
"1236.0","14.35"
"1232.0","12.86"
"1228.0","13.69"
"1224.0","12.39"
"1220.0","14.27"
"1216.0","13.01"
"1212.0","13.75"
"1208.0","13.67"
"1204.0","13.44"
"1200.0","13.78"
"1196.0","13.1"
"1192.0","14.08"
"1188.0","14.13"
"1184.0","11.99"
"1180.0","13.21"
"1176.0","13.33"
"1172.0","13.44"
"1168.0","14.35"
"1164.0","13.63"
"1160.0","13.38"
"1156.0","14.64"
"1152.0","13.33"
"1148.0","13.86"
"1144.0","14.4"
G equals 1252.0 yr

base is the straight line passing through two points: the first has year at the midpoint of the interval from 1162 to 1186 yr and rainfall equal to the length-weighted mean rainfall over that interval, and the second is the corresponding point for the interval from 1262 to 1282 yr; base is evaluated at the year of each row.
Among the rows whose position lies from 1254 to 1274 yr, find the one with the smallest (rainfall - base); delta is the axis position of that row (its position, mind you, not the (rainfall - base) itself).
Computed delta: 1256.0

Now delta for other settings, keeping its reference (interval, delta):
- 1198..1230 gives 1224.0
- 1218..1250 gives 1224.0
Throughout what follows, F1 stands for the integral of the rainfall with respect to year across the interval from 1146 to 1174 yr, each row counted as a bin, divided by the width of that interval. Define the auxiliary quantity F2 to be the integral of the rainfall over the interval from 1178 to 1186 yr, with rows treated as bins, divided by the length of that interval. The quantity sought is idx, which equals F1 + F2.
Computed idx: 26.4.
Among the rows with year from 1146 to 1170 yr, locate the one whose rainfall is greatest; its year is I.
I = 1156.0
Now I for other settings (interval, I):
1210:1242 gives 1236.0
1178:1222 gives 1220.0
